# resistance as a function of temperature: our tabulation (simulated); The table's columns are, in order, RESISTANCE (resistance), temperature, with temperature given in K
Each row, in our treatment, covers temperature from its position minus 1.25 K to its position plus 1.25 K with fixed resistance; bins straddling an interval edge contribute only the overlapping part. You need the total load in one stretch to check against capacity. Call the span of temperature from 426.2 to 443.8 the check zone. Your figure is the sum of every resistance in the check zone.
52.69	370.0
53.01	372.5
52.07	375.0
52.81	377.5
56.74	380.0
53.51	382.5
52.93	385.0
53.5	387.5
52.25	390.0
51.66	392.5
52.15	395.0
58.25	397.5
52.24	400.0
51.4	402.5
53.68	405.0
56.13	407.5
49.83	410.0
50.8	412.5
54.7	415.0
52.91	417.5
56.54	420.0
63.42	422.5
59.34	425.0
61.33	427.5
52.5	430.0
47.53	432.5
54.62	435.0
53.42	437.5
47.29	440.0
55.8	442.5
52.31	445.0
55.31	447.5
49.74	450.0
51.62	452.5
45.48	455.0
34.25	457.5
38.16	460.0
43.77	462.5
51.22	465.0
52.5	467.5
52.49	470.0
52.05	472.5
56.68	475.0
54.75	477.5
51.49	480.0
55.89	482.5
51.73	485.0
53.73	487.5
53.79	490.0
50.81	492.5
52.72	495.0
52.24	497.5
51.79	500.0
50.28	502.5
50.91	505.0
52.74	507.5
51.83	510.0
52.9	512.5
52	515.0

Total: 372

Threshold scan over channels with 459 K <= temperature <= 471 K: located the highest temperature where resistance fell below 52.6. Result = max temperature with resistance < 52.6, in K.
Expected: 470.0 K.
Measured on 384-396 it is 395.0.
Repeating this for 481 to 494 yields 492.5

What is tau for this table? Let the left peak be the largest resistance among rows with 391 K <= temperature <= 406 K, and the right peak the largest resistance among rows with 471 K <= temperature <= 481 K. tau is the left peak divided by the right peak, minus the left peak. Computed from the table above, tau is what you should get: -57.2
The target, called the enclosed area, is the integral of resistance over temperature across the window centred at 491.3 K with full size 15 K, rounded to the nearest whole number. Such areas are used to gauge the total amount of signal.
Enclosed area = 788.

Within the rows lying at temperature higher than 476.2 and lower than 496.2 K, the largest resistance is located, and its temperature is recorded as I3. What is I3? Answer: 482.5 K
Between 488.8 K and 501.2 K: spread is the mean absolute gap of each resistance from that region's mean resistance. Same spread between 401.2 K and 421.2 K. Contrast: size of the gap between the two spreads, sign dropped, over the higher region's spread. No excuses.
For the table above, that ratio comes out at 1.6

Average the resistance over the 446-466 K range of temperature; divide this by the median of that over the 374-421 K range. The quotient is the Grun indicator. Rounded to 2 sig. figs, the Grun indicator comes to 0.87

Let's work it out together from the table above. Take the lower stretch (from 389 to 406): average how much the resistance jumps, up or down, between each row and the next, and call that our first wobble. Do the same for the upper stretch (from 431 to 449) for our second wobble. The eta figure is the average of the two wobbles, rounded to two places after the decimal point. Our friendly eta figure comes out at 3.81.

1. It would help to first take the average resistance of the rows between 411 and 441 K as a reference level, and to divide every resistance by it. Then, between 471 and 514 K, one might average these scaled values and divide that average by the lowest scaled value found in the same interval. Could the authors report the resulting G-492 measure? 1.05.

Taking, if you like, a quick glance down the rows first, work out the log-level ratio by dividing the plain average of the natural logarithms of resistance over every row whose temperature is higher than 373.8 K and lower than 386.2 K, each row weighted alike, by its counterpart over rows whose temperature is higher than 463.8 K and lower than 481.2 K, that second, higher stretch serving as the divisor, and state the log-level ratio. 1.00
